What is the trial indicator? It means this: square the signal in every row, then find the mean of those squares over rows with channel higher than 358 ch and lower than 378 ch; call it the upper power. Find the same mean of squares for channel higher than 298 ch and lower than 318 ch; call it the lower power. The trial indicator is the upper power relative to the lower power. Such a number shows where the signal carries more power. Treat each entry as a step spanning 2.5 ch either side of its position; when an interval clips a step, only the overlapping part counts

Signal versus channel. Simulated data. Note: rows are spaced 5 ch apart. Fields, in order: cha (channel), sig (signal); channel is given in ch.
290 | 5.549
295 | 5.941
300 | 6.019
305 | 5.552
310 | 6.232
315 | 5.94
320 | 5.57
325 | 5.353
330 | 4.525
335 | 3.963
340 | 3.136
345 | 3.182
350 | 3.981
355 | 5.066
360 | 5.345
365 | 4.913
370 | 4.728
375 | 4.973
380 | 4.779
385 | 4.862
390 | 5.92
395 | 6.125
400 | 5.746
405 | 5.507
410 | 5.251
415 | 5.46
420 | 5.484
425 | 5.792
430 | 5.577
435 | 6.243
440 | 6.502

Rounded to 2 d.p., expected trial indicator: 0.71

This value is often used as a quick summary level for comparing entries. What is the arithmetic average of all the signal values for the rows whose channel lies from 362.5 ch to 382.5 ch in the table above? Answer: 4.85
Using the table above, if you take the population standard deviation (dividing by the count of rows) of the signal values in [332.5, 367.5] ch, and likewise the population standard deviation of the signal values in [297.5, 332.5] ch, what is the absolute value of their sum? 1.4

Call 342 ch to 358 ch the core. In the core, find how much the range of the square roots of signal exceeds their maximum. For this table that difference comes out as -1.78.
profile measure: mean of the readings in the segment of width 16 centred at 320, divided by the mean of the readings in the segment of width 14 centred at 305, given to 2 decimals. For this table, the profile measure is 0.95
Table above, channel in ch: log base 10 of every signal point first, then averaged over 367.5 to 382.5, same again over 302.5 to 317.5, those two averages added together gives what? 1.45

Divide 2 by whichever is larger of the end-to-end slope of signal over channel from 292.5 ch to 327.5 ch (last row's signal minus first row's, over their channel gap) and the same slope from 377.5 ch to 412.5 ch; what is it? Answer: 127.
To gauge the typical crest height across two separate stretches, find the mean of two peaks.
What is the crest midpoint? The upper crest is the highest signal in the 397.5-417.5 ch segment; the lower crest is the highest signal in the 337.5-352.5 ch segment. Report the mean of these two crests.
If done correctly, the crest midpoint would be 4.9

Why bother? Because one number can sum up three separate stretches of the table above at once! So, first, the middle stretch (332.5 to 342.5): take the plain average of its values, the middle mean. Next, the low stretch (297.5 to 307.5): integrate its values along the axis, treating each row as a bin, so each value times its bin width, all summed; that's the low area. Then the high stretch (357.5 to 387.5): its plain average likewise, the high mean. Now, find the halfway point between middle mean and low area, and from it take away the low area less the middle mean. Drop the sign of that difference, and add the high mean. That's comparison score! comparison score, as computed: 29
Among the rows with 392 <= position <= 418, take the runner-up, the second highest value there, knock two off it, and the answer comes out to 3.7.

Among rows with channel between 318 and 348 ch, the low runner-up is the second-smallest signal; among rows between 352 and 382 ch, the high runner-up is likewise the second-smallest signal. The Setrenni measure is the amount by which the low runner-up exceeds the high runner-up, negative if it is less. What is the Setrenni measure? -1.6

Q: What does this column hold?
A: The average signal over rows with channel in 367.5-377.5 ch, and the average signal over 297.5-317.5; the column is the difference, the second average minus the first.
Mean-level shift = 1.1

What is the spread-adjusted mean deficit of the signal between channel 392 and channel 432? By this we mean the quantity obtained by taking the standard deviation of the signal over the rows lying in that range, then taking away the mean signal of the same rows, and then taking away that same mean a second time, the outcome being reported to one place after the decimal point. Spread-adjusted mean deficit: -11.0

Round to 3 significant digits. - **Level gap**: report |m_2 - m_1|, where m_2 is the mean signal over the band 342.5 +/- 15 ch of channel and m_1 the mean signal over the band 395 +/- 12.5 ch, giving 1.66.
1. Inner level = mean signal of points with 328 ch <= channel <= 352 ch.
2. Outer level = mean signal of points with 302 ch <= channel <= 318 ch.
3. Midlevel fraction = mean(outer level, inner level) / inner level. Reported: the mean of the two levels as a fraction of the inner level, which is 1.3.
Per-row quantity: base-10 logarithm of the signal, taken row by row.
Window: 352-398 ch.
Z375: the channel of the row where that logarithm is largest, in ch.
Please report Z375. 395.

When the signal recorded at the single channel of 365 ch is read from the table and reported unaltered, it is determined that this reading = 4.913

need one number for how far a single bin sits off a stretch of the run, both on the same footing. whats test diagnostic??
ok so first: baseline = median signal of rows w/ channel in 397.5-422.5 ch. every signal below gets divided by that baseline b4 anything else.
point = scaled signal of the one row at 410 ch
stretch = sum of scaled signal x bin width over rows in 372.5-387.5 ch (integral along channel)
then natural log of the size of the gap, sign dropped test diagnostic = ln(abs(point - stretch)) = 2.52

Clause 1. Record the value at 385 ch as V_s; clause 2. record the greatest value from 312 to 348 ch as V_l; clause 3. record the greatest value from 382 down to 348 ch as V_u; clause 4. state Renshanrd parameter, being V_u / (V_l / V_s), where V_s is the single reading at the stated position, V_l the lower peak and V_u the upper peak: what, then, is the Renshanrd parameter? 4.4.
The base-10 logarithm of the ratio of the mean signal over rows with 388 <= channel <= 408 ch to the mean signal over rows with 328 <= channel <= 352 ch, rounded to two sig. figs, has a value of 0.19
